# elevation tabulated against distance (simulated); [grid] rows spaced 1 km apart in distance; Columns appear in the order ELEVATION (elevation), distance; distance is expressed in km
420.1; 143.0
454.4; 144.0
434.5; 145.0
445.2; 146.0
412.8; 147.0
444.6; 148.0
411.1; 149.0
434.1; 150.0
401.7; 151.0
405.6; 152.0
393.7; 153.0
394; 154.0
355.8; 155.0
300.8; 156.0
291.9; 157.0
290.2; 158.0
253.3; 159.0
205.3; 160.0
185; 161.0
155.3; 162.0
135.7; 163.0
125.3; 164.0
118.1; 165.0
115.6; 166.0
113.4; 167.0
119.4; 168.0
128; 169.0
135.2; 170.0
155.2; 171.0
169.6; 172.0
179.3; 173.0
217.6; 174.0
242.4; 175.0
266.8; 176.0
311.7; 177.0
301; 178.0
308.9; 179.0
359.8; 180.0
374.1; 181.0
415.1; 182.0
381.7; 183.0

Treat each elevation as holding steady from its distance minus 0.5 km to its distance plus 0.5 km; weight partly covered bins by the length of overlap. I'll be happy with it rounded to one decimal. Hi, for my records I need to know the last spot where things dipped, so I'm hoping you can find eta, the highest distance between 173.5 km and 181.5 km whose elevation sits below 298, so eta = 176.0 km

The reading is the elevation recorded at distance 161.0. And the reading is 185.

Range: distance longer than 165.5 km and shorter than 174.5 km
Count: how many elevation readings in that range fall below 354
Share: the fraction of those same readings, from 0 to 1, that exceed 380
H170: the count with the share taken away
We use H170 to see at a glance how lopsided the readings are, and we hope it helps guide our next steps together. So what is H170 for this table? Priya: 9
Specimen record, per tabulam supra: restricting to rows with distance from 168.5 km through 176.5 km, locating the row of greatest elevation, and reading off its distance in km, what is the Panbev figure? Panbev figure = 176.0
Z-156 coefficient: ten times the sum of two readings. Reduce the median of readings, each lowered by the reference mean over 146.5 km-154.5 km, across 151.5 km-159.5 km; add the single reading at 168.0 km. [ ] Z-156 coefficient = 355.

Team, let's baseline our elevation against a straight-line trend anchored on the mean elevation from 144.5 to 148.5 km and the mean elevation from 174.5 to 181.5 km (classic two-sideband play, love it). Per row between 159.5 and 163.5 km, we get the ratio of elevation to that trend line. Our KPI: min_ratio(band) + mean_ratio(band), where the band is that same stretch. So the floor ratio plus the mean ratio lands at 0.82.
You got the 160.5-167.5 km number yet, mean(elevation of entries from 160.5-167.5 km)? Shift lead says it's 135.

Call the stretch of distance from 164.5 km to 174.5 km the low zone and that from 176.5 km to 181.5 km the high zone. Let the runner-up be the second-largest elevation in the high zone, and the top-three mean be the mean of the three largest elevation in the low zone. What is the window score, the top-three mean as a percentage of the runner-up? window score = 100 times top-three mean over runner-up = 52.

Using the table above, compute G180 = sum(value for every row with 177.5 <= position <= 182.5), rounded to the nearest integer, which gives 1759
